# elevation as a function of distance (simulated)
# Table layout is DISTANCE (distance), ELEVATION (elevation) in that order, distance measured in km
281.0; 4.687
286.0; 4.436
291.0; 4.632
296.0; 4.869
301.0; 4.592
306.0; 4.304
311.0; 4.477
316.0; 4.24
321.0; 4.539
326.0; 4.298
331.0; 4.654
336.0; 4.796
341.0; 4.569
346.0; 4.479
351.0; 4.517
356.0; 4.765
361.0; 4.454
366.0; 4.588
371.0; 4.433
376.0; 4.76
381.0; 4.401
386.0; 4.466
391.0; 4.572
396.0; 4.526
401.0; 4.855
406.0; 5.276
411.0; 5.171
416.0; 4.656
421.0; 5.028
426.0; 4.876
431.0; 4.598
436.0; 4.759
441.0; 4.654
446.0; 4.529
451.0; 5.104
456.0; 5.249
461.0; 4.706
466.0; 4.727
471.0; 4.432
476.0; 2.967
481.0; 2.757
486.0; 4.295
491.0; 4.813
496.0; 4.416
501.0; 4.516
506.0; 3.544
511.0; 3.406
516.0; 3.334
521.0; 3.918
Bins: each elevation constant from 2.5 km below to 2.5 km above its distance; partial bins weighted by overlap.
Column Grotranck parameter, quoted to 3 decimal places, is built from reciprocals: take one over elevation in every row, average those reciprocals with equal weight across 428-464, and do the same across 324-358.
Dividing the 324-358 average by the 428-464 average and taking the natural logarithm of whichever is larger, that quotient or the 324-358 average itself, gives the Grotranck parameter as 0.045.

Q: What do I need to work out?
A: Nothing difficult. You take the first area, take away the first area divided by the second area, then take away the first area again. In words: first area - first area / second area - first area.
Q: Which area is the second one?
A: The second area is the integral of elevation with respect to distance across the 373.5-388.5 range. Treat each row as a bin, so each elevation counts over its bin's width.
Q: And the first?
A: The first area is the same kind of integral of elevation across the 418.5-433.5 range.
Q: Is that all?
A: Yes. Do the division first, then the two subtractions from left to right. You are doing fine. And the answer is -1.1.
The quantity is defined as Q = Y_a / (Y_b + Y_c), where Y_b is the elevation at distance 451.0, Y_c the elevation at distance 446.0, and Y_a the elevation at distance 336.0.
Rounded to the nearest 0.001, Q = 0.498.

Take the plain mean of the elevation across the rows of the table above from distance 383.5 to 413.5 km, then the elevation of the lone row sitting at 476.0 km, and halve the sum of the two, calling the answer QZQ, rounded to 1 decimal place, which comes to 3.9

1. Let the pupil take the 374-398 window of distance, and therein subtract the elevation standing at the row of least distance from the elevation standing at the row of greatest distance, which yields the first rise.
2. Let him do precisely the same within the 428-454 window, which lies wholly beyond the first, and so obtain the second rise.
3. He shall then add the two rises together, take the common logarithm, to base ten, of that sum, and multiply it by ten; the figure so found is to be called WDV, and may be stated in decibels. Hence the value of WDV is -6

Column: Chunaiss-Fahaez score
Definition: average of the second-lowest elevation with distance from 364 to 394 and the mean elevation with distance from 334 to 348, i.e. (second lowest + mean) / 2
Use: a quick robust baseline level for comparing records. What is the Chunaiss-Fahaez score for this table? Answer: 4.52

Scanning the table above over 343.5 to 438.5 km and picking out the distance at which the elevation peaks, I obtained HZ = 406.0 km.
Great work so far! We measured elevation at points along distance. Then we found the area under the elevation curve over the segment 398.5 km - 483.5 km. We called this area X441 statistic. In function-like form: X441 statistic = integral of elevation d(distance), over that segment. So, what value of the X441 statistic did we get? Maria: 392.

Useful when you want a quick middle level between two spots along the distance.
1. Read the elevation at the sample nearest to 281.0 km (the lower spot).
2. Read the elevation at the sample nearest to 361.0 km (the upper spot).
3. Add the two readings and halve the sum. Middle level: 4.57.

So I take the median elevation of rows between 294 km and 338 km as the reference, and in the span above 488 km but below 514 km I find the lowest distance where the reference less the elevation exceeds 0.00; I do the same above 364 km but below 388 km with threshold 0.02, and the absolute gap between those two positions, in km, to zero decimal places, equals 125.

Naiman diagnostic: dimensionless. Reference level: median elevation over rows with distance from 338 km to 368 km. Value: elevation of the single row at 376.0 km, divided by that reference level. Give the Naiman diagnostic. 1.05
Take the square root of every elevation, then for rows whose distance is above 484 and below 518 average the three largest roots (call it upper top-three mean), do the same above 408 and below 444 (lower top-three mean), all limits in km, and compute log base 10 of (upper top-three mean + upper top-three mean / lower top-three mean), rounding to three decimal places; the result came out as 0.491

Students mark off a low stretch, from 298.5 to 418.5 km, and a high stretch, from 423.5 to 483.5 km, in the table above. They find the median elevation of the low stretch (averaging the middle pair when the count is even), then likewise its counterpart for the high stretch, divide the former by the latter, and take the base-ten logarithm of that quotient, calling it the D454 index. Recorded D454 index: -0.012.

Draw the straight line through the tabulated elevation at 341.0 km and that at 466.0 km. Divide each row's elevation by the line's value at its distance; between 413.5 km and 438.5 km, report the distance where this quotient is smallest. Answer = 431.0 km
